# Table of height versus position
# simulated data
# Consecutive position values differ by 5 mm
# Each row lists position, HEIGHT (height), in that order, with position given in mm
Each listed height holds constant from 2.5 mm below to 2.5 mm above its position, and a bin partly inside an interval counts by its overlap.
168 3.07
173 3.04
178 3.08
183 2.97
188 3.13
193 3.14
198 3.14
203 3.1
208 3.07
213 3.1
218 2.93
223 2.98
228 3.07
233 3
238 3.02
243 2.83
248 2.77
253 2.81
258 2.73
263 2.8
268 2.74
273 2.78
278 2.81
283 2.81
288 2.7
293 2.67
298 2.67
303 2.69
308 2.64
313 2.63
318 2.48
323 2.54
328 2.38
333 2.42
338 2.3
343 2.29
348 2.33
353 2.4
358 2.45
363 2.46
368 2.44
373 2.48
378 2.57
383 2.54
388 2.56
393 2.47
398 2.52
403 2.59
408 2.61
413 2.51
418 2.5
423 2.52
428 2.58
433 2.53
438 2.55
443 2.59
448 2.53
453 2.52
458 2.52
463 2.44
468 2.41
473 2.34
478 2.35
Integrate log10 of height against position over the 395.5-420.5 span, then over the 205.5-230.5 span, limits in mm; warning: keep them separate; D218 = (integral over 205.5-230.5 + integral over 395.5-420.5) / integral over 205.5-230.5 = 1.84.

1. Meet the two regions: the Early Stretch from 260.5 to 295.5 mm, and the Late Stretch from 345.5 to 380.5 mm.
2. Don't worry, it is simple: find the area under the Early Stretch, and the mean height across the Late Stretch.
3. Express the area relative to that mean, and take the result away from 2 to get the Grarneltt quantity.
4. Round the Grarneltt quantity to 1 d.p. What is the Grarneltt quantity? -37.5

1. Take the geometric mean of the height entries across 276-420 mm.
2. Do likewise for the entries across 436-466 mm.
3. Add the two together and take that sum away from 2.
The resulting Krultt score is -3.05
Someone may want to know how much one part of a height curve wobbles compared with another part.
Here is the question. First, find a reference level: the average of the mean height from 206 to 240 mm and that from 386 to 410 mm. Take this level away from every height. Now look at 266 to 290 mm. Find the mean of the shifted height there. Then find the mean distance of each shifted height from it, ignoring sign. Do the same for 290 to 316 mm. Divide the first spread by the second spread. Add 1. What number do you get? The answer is 2.92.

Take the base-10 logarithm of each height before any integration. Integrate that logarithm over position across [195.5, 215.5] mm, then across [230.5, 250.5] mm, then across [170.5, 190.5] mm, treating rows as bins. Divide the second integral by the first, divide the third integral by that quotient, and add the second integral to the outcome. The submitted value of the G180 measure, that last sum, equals 19.6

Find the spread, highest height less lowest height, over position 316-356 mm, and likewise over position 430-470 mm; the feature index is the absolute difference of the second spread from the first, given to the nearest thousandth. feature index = 0.070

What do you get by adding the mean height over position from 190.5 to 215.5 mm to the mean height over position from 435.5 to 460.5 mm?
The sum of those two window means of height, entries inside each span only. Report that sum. 5.65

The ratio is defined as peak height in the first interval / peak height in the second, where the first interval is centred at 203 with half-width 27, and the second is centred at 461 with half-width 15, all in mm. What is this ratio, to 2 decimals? 1.24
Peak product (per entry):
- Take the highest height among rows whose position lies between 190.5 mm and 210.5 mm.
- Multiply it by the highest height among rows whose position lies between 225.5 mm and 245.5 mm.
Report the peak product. 9.64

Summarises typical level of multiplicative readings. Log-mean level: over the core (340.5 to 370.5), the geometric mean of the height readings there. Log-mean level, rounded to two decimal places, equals 2.39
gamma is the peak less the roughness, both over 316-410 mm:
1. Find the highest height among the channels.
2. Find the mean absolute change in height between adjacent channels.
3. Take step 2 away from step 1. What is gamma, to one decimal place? 2.6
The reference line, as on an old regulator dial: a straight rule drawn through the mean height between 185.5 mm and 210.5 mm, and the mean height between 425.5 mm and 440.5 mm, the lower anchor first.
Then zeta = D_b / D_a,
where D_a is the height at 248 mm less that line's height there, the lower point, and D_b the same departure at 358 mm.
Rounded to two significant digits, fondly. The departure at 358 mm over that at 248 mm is 1.3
